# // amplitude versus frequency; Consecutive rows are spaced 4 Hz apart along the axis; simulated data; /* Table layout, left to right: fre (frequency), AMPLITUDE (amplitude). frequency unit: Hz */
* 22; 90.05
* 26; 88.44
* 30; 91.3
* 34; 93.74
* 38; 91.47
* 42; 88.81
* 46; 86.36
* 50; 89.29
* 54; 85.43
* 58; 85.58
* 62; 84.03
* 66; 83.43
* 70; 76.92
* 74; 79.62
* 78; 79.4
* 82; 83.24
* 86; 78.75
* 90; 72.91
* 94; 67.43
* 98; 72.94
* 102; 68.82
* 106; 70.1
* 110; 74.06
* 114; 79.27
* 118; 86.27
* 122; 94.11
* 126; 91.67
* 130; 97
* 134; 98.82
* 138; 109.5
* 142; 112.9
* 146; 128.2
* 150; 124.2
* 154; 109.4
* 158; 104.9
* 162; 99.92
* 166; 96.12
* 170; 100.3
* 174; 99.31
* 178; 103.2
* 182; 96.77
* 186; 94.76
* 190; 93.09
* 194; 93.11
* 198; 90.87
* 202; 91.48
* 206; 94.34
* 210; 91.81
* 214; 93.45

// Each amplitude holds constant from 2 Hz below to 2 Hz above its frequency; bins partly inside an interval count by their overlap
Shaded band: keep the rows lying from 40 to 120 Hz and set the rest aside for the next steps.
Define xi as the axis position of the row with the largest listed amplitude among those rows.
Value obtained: 50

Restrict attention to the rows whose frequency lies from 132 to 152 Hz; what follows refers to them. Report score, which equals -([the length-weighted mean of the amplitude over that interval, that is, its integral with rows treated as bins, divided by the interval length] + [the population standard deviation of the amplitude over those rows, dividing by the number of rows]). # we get -125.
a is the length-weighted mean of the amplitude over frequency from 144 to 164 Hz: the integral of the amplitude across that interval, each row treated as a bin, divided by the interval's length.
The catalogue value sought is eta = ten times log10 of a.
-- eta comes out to 20.5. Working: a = 113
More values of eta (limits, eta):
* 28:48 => 19.6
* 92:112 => 18.5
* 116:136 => 19.7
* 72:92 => 19.0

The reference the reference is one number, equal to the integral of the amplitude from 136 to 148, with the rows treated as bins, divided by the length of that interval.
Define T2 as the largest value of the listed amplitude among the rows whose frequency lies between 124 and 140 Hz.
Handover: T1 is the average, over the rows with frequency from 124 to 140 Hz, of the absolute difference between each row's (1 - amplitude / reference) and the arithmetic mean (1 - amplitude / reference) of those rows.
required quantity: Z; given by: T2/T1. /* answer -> 2496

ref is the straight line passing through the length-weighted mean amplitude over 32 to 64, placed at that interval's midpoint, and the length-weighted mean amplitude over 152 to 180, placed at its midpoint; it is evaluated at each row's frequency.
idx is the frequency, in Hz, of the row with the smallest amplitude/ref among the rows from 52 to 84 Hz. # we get 70 Hz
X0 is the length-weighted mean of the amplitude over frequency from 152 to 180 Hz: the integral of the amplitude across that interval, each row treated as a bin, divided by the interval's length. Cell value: 102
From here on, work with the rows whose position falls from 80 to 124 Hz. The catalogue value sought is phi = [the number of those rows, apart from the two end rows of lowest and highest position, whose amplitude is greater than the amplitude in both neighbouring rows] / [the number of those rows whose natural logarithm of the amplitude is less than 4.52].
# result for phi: 0.10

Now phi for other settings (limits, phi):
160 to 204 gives 1.50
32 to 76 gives 0.20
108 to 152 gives 0.50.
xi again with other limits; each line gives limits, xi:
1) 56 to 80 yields 58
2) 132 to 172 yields 146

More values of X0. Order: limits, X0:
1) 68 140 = 82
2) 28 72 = 87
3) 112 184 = 102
